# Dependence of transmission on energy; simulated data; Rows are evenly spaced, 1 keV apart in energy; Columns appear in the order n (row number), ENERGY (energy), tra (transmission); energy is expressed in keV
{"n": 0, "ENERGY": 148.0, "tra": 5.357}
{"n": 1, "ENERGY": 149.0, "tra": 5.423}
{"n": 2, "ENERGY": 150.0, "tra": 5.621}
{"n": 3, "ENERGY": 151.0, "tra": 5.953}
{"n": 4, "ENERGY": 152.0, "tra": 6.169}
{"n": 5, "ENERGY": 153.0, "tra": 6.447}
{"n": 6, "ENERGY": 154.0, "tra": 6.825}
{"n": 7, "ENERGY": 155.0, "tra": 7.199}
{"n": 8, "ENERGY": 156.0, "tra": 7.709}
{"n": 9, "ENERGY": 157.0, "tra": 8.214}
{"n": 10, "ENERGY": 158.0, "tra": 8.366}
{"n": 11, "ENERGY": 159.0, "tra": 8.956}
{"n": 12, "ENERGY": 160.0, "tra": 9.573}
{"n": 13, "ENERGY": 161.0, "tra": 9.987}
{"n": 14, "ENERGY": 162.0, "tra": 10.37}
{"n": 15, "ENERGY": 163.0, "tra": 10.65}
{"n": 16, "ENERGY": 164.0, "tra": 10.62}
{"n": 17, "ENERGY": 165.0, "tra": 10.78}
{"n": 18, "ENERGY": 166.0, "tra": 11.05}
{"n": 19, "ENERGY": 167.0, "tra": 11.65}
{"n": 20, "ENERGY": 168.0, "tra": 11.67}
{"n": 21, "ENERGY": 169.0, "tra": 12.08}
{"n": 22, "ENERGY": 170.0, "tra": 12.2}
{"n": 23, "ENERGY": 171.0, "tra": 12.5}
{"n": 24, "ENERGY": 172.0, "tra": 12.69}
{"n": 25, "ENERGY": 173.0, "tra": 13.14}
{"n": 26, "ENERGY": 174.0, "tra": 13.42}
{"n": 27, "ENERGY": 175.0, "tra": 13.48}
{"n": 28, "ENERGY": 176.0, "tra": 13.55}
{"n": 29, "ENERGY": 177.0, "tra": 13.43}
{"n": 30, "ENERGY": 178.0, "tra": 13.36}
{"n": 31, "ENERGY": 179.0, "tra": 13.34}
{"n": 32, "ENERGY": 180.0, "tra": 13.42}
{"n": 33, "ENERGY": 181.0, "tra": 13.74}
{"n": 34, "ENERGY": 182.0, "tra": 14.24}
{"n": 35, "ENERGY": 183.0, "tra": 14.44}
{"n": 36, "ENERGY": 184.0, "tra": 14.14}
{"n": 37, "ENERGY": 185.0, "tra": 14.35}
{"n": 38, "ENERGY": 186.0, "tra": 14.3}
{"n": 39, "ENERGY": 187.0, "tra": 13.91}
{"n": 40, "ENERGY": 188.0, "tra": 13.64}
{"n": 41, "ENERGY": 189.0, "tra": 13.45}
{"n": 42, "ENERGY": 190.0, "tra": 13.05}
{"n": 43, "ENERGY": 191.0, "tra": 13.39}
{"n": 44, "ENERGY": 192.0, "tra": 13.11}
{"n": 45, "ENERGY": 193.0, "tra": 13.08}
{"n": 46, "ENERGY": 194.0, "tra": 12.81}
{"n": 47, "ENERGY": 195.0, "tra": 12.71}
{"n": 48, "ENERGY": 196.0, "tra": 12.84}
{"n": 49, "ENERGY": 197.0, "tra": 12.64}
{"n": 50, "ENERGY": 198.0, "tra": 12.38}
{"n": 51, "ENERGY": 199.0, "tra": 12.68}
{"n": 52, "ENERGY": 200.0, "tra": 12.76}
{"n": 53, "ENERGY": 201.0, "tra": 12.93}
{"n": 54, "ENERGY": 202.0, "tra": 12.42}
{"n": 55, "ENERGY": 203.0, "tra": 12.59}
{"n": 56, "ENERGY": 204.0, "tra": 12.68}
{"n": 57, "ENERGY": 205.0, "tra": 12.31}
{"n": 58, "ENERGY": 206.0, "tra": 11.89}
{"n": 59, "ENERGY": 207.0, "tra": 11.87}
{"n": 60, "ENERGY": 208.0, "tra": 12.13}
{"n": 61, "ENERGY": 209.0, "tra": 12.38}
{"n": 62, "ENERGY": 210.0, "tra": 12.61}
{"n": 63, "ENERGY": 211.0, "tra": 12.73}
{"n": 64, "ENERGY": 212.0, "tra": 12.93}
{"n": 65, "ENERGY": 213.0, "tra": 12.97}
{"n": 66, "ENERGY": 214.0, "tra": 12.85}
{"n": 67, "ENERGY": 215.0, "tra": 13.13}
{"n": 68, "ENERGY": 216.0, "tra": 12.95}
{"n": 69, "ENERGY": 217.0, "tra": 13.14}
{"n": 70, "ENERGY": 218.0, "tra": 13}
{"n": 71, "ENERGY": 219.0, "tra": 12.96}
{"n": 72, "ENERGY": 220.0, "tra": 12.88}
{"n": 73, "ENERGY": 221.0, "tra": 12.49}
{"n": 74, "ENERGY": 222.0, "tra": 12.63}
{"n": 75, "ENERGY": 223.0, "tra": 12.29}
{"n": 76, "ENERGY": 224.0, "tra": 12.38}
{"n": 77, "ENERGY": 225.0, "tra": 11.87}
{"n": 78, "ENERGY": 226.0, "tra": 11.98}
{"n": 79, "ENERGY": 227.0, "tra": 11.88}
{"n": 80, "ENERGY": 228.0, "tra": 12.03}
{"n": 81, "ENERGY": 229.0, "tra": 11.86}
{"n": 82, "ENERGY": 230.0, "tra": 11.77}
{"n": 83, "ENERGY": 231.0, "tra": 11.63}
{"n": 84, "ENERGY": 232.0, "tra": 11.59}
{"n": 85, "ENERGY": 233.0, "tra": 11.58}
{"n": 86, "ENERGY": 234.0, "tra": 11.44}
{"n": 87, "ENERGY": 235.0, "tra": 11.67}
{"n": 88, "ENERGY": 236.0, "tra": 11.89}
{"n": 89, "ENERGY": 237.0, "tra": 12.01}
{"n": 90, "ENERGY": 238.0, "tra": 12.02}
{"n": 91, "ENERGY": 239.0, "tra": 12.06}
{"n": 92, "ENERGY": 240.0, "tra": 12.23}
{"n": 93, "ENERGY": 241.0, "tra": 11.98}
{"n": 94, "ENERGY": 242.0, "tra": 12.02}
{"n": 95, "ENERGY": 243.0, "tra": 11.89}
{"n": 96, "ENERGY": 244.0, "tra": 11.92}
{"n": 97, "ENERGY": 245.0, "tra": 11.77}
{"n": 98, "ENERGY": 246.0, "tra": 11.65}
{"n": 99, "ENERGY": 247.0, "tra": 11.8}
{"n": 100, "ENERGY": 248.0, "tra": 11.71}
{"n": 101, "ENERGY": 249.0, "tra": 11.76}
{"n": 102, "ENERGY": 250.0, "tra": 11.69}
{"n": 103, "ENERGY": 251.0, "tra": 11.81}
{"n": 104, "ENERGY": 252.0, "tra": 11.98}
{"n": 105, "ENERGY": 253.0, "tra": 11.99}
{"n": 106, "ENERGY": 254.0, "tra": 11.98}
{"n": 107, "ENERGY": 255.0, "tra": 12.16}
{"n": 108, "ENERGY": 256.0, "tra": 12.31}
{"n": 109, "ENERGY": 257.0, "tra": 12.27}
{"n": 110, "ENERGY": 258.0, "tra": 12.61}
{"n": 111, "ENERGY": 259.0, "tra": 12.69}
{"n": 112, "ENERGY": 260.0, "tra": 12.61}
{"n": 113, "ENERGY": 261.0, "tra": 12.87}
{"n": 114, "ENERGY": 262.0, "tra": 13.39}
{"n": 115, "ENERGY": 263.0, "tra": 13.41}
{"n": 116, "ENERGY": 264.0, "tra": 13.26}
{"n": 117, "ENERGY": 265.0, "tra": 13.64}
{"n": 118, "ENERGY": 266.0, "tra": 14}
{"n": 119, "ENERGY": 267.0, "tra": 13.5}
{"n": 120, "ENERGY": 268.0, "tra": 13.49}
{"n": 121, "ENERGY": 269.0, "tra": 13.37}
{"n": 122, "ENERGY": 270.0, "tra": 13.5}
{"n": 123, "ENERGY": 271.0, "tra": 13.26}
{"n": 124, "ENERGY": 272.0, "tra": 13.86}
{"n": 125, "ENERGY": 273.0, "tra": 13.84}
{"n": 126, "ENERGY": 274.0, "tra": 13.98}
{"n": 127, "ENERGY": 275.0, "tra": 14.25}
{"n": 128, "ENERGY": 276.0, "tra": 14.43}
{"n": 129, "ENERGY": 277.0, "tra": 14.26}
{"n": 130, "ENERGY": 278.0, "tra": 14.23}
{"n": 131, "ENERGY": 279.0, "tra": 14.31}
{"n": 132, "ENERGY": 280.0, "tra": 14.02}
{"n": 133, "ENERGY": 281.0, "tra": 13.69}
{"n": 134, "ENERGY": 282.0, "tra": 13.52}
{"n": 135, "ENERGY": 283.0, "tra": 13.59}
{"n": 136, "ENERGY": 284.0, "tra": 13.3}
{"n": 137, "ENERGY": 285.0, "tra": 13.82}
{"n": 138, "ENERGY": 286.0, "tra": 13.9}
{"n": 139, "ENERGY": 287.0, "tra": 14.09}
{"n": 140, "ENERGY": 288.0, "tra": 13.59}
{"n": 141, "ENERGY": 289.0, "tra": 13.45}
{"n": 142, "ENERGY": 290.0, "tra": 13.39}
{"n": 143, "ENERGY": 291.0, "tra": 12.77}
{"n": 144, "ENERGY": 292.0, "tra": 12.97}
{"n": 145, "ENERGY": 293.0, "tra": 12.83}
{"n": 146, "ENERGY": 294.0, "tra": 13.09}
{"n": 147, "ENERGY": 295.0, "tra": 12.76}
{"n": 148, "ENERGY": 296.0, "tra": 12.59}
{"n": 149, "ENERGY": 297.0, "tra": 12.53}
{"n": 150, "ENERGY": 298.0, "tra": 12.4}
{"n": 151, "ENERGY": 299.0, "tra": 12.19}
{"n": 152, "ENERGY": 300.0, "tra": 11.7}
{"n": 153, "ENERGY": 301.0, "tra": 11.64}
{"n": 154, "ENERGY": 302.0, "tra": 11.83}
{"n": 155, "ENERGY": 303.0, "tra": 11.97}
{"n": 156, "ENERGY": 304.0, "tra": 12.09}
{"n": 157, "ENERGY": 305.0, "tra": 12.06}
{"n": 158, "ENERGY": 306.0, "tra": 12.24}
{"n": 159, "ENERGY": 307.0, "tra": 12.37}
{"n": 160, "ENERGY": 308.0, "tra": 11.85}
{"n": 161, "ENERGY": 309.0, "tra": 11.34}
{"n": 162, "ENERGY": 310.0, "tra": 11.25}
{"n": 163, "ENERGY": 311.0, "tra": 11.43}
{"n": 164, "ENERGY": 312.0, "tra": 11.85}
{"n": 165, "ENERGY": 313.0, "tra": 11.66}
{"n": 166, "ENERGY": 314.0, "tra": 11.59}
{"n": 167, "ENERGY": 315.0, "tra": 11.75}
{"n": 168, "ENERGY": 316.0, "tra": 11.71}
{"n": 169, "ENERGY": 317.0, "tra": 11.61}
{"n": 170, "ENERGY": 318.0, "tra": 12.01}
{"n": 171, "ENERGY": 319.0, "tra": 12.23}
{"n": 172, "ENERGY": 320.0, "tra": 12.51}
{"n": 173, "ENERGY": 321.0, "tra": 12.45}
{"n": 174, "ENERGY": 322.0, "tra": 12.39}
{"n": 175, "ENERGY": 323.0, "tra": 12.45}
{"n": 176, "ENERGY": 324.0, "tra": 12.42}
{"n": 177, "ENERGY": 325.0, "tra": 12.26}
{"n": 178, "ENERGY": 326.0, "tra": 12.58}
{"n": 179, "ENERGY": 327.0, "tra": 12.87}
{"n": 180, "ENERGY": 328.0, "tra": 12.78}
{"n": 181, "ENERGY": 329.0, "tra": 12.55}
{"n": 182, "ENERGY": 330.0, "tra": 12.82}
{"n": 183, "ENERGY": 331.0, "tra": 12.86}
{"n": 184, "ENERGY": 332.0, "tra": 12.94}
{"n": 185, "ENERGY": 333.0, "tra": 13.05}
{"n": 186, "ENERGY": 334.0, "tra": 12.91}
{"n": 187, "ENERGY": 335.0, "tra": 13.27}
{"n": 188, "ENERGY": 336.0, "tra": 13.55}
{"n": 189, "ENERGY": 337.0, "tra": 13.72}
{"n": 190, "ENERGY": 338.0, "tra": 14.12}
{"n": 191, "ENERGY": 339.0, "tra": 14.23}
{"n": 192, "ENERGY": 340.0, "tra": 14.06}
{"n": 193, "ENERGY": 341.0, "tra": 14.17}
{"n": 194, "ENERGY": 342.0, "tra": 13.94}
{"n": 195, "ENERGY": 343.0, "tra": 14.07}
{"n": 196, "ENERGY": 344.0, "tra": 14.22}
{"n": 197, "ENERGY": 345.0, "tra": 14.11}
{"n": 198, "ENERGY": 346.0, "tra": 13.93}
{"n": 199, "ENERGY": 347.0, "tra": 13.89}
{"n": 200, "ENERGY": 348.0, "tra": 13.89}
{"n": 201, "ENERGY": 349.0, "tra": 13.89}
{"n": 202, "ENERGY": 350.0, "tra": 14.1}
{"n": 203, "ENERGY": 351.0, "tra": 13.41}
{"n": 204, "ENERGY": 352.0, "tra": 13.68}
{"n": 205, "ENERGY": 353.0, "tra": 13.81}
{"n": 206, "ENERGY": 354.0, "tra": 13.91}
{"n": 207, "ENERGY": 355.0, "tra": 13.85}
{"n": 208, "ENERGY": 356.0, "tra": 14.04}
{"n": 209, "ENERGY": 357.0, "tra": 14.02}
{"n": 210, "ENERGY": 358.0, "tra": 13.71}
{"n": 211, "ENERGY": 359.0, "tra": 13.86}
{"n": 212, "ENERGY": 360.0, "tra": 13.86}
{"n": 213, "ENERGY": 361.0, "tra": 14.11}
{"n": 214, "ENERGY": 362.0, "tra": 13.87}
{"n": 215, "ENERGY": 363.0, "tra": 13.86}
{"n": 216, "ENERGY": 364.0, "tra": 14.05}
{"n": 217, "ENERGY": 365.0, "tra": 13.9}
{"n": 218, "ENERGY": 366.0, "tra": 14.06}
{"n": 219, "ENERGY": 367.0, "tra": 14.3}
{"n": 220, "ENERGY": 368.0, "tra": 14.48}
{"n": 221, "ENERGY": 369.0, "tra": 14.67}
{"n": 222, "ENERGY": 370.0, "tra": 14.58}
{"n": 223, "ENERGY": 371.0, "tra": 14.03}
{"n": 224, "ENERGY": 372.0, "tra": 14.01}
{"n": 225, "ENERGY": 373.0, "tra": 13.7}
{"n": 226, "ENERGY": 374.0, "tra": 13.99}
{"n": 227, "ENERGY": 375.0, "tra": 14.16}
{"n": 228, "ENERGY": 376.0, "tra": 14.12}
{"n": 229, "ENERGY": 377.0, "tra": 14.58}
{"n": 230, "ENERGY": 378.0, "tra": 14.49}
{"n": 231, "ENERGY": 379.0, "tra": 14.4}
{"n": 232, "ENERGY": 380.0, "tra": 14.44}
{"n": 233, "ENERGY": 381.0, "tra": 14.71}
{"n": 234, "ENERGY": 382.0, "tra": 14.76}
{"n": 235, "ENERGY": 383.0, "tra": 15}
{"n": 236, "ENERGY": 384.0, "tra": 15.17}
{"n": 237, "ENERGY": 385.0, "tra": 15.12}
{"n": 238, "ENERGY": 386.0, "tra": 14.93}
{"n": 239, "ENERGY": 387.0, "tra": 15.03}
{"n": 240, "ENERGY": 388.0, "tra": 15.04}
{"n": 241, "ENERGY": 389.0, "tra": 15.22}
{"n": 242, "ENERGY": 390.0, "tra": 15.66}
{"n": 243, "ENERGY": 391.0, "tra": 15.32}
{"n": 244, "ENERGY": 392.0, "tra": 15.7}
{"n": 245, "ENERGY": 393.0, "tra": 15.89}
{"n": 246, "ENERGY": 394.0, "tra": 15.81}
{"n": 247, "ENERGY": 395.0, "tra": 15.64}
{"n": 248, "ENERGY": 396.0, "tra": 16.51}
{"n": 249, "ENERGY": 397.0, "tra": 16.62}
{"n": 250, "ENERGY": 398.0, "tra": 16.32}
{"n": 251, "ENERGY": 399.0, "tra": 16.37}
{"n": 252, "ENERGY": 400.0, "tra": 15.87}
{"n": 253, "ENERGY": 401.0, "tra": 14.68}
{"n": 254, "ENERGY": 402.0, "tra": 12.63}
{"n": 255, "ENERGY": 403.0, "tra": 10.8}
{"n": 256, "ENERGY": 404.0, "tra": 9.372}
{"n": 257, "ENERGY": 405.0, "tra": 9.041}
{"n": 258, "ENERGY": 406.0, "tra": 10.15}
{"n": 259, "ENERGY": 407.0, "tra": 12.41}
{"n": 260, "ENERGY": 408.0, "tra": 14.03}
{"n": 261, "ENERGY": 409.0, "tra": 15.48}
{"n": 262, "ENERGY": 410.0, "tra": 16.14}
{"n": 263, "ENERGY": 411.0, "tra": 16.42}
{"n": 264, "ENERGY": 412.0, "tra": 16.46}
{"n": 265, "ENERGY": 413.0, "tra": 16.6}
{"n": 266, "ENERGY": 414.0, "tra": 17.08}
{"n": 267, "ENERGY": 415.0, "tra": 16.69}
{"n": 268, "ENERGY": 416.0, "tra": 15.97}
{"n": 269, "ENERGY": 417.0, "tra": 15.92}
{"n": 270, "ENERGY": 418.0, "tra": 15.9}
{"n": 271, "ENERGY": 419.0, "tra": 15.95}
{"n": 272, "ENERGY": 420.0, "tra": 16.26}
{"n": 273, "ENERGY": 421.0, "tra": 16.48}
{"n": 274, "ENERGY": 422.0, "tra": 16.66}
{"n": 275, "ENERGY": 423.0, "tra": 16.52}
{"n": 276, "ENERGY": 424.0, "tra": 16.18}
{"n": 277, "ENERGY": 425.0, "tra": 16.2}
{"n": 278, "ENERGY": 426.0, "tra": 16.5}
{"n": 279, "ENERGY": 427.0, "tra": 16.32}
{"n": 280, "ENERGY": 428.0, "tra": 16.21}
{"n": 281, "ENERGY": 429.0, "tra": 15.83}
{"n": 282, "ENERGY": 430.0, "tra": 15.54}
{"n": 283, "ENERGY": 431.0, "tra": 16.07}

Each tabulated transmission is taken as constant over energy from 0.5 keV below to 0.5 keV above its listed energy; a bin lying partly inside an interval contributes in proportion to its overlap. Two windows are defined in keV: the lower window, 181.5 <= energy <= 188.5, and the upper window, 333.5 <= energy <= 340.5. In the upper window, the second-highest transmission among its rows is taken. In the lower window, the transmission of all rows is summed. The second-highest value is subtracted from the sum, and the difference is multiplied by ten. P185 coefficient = 849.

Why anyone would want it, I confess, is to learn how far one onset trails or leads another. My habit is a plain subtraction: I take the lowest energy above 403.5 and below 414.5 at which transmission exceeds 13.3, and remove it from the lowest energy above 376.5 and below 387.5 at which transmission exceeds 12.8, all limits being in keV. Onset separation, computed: -31 keV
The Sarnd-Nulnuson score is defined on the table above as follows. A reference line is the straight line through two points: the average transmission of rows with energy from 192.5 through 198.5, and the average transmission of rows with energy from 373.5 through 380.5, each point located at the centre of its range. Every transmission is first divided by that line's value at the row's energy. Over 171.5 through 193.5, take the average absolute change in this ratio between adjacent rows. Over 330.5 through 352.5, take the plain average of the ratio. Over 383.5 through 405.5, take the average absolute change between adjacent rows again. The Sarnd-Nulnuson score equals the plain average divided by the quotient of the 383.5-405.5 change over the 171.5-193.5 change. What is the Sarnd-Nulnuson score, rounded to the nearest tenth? 0.5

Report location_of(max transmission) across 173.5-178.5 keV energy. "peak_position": 176.0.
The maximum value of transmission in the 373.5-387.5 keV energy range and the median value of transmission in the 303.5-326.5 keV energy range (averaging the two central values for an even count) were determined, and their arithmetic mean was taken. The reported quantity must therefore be 13.6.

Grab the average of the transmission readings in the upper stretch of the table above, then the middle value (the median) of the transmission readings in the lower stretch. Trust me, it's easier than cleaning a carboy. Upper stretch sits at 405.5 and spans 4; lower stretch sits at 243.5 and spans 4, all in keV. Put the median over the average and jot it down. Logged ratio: 1.16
